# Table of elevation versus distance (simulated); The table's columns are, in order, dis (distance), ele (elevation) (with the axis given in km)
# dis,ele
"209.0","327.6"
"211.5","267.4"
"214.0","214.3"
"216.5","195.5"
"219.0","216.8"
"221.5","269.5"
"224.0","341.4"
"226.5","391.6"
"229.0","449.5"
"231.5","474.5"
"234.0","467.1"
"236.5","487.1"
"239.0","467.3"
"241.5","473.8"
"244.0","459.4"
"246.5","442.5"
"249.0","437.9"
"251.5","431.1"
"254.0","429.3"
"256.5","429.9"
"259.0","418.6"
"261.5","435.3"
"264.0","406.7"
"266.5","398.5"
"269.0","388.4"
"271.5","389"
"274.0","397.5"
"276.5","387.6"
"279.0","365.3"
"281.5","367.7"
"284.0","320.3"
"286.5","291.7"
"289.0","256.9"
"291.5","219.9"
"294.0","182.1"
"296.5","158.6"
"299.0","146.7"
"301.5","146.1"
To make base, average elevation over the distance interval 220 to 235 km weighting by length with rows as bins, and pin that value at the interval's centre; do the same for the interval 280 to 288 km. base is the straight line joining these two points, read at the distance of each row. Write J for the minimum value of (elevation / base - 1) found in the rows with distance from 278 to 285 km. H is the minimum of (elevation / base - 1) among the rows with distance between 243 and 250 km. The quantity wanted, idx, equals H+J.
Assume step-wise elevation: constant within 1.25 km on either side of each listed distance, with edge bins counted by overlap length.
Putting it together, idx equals 0.2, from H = 0.19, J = -0.02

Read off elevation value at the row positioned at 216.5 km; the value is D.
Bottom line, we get 195.5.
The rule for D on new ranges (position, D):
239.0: 467.3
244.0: 459.4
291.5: 219.9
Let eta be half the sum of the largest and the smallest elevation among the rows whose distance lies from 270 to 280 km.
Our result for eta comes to 381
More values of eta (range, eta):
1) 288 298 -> 208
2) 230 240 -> 477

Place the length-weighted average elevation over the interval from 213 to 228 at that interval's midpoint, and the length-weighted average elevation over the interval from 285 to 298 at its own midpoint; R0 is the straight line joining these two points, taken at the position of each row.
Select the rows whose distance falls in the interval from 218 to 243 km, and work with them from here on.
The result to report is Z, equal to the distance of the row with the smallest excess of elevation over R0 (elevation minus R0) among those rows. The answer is 219.0 km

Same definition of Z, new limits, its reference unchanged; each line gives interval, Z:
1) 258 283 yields 279.0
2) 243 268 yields 266.5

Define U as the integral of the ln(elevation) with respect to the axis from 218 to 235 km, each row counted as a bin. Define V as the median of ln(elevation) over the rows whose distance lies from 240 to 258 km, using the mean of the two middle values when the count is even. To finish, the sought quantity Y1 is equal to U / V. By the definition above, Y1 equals 16.5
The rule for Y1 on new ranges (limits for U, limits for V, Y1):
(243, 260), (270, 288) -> 17.5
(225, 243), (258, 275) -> 18.4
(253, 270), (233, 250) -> 16.7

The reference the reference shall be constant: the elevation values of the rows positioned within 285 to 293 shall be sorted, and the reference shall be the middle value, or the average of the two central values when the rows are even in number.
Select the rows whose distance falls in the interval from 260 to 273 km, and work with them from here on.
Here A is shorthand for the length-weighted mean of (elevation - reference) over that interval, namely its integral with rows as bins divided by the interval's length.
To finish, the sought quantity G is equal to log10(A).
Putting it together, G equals 2.17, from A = 147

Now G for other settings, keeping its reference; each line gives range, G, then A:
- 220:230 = 2.00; 100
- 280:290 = 1.74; 55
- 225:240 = 2.29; 197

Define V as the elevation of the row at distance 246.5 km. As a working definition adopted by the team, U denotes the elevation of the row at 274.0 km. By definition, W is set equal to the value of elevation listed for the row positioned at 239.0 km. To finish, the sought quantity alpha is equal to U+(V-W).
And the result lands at 373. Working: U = 397.5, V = 442.5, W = 467.3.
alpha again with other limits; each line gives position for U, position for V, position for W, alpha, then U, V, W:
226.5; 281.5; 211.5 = 492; 391.6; 367.7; 267.4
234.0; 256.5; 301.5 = 751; 467.1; 429.9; 146.1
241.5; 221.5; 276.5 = 356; 473.8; 269.5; 387.6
